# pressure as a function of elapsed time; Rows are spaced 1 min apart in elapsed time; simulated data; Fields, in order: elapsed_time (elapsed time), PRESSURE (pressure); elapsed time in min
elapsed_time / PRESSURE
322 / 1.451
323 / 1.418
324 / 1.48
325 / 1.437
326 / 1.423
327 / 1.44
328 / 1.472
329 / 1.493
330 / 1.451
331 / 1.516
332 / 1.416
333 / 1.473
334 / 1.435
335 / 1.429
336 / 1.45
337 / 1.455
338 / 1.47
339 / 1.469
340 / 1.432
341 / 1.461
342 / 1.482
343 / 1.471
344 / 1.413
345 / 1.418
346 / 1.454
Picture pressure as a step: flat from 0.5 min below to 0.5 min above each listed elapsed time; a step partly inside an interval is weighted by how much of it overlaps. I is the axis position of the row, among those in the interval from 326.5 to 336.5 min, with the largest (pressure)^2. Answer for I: 331 min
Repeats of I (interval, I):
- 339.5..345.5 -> 342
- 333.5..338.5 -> 338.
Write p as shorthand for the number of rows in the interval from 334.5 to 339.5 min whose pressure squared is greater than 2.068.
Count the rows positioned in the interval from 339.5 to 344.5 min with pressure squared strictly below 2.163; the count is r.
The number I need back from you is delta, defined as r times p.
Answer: 12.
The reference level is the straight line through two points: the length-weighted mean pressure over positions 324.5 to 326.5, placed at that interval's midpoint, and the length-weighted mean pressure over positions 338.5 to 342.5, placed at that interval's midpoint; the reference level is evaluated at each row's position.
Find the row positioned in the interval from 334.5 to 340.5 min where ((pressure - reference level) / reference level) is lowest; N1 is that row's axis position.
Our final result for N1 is 340 min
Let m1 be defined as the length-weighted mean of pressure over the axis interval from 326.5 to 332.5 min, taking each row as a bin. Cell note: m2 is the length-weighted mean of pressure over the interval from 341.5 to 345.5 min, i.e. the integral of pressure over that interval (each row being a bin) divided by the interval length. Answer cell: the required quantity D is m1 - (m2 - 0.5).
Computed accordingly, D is 0.519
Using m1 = 1.46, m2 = 1.45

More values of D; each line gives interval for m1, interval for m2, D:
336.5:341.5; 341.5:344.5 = 0.502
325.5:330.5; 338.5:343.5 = 0.493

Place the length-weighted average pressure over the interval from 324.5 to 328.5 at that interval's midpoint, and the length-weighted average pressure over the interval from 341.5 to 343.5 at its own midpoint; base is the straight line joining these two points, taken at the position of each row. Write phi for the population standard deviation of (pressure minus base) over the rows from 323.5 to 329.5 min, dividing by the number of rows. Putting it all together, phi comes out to 0.024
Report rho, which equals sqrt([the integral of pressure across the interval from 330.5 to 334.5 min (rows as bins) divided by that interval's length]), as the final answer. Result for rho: 1.21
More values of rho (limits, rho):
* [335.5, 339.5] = 1.21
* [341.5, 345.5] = 1.20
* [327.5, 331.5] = 1.22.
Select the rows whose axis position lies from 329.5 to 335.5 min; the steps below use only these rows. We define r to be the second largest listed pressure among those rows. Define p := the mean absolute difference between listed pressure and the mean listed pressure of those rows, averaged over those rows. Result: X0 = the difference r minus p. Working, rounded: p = 0.0274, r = 1.473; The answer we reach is 1.45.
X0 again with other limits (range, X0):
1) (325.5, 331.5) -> 1.47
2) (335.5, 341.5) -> 1.46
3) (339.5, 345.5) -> 1.45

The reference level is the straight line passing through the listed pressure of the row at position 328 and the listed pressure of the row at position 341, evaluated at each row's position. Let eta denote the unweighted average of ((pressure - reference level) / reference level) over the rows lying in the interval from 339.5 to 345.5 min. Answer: -0.009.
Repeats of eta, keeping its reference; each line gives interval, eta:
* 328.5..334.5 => -0.003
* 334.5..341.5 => -0.008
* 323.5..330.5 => -0.011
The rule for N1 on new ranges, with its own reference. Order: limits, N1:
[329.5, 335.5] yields 332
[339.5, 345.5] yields 344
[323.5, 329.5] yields 326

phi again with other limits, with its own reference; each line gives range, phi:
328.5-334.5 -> 0.036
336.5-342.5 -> 0.015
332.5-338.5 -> 0.016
